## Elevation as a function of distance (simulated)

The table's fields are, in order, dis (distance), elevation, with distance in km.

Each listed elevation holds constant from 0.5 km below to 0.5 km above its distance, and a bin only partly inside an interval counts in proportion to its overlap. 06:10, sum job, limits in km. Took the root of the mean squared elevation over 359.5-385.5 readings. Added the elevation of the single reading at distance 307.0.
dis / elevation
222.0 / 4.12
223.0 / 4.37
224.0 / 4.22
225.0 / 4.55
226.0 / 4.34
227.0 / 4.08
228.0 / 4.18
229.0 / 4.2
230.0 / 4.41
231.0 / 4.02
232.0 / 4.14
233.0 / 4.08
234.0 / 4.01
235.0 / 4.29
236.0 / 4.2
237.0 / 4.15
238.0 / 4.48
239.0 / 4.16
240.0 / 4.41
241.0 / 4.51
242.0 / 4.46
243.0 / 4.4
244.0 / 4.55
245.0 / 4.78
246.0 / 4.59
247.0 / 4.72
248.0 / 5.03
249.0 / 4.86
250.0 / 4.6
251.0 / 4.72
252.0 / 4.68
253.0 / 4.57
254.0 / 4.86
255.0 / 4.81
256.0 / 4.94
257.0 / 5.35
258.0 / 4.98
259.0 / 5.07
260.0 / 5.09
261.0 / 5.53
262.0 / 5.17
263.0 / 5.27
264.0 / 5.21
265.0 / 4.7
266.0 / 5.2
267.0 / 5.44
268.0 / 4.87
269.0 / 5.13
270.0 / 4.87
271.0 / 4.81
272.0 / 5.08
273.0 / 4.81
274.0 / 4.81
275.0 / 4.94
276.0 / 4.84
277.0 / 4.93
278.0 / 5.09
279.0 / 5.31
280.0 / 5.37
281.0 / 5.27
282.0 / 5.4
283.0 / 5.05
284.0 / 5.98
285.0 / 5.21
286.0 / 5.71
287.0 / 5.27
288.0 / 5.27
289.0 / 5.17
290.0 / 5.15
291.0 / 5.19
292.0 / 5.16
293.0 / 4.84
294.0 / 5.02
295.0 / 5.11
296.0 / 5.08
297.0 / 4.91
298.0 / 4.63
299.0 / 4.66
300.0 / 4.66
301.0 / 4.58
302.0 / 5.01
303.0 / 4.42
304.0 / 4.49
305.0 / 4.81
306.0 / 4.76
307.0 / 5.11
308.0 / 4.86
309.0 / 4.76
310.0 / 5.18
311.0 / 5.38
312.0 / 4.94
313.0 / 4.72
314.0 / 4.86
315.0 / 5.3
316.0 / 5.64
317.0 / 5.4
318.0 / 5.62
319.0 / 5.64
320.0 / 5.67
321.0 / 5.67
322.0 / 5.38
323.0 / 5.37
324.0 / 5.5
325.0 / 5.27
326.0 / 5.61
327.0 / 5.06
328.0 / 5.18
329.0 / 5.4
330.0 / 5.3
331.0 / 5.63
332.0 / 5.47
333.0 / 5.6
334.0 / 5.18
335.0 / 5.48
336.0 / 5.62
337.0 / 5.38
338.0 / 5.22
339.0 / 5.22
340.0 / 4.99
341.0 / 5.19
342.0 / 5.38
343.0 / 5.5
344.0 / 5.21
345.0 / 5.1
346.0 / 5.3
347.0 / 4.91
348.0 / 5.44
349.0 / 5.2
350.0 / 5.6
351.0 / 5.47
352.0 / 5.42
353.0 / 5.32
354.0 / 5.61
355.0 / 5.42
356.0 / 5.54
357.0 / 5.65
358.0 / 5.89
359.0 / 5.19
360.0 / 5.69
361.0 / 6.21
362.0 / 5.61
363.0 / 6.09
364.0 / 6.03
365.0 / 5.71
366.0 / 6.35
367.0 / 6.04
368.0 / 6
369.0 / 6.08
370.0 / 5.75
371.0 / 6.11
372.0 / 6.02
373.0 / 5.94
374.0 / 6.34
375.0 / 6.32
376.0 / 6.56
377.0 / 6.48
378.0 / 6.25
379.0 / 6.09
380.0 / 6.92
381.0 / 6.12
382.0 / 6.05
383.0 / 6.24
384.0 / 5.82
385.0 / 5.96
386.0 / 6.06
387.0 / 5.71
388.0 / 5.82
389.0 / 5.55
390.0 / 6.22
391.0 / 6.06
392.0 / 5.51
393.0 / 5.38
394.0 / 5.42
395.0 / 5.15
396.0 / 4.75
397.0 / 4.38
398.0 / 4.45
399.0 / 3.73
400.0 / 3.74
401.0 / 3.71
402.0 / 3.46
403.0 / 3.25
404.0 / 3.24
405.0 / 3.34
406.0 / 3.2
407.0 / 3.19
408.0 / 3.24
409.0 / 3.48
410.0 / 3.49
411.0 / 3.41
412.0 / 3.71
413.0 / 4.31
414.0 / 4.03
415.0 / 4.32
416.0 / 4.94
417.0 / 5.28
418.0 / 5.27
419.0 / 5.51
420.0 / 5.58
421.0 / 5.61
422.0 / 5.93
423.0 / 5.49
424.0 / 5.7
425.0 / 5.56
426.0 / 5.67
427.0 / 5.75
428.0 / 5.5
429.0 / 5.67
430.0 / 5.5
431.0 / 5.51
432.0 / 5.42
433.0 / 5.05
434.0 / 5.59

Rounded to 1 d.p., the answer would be 11.2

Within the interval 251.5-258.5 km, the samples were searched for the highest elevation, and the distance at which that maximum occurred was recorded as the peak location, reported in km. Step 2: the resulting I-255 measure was 257.0 km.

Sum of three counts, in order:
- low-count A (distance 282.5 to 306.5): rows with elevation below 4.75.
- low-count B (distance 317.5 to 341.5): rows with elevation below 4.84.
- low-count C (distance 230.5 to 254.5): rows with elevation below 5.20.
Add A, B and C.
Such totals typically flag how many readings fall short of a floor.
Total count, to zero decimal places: 30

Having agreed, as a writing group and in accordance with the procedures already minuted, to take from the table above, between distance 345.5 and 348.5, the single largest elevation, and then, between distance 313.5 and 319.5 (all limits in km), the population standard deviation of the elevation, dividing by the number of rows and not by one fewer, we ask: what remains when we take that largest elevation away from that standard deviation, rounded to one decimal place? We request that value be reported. -5.2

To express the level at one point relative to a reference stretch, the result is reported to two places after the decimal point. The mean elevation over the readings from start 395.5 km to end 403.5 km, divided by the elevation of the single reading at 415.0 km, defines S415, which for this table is 0.91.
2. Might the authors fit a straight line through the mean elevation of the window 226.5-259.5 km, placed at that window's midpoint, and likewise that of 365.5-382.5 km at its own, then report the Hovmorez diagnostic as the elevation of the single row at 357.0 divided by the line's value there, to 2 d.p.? 0.94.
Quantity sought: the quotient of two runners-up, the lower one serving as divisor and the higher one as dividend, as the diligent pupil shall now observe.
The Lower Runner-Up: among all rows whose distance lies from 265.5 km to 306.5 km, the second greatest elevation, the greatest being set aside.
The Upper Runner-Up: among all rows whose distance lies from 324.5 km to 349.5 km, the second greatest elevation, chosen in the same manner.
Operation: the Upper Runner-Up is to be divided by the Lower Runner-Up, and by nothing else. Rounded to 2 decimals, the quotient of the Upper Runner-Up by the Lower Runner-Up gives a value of 0.98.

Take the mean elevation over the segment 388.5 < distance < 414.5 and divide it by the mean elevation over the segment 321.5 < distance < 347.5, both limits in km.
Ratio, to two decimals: 0.79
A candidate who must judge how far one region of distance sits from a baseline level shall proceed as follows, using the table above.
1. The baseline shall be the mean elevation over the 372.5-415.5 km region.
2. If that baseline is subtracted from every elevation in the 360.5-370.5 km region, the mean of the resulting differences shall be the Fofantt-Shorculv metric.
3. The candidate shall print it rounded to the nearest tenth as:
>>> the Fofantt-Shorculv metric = 1.0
